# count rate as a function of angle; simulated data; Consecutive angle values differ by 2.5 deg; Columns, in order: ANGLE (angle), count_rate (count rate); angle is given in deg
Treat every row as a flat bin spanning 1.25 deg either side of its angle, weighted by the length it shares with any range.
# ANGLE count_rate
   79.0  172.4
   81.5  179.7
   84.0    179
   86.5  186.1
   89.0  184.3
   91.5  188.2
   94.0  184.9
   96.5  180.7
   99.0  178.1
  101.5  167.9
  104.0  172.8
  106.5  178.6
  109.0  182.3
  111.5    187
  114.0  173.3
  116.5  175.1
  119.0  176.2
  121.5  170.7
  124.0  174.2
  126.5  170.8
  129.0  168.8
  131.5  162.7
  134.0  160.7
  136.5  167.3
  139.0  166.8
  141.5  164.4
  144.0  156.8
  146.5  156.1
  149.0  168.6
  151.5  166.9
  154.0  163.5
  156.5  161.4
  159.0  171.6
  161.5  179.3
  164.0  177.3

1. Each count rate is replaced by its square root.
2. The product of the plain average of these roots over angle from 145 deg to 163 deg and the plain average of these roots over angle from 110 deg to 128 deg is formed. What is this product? 171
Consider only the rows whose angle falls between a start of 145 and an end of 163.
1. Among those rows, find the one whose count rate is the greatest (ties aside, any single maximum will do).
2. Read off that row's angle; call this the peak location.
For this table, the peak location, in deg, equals 161.5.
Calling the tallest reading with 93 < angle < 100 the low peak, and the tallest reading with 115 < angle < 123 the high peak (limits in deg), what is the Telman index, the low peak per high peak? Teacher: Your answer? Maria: 1.05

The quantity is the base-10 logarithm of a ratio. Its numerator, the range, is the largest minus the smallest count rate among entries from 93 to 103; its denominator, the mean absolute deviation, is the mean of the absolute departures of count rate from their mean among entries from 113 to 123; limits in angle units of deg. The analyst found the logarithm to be 0.97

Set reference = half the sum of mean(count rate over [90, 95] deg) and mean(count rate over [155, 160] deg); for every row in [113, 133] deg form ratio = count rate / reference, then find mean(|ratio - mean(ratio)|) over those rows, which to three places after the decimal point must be 0.018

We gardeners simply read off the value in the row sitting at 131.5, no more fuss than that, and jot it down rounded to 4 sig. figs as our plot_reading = 162.7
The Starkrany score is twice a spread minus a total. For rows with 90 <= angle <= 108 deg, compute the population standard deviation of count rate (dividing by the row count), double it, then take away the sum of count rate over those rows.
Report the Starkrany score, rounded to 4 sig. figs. -1238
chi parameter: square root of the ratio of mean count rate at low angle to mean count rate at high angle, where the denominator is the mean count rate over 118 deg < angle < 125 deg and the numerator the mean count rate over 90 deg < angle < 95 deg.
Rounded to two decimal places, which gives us 1.04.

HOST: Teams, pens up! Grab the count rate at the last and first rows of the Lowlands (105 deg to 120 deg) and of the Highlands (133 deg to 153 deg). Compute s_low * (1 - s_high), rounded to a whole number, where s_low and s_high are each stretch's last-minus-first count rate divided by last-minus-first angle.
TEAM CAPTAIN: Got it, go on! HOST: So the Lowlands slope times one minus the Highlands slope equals 0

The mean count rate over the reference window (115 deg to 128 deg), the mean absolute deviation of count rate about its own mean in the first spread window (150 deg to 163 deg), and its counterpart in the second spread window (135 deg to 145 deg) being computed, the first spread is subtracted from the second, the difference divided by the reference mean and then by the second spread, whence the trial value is -0.0033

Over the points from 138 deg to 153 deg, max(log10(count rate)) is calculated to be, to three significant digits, 2.23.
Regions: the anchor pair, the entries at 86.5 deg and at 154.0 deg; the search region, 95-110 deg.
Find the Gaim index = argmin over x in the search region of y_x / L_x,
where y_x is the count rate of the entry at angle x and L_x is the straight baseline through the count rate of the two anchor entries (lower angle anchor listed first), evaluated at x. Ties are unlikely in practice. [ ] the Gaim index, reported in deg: 101.5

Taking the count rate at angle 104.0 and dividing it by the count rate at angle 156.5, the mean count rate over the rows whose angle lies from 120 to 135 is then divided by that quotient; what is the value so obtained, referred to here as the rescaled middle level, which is 157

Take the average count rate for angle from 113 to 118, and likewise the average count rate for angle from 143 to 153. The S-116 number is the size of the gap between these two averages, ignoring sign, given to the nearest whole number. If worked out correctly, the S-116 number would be 12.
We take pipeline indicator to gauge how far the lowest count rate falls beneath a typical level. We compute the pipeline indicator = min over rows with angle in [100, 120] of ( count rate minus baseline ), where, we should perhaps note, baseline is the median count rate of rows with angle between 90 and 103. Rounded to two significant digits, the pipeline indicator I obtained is -13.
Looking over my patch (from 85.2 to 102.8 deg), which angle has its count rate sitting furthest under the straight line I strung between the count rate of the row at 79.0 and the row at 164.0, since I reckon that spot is 101.5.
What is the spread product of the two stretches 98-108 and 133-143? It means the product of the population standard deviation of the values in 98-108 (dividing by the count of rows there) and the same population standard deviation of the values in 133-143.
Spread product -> 11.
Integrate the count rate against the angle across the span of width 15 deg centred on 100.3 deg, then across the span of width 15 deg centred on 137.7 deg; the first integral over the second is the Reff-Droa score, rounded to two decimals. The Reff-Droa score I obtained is 1.09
